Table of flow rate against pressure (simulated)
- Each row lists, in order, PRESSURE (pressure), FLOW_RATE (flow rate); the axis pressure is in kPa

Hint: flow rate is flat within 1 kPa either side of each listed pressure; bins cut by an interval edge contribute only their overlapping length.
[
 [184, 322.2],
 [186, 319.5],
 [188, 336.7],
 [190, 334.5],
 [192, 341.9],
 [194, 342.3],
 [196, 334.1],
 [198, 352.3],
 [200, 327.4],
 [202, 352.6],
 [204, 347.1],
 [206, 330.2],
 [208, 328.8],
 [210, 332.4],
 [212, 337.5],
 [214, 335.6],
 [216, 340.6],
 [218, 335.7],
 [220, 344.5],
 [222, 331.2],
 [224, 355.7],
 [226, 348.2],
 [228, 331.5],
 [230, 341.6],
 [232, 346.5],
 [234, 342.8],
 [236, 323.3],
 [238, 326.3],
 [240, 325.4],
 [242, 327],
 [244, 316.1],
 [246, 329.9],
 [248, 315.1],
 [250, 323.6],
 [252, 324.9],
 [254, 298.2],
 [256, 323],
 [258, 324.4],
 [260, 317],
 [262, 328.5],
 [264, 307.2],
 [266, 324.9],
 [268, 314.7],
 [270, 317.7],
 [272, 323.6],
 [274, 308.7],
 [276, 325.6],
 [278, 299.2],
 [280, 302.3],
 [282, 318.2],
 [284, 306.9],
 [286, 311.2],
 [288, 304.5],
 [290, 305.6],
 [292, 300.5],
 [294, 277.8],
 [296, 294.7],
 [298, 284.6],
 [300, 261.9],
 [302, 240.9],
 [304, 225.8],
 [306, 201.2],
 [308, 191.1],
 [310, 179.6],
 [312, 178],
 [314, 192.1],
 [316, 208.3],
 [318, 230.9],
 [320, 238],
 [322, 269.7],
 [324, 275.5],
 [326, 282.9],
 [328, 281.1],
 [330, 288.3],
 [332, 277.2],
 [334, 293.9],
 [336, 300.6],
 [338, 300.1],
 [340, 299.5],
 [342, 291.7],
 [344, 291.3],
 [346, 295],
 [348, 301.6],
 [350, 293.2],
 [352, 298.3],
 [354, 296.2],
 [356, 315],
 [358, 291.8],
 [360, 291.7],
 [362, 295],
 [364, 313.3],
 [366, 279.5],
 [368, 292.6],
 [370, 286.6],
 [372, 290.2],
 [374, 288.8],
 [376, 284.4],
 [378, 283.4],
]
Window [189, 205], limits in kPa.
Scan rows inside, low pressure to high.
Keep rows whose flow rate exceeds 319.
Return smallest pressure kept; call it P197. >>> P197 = 190 kPa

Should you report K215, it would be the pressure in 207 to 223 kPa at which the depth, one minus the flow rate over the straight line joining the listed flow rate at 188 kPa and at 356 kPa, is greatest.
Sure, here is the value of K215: 208 kPa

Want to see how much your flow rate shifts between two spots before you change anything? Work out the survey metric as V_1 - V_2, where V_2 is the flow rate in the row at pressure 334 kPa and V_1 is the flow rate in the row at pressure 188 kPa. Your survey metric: 43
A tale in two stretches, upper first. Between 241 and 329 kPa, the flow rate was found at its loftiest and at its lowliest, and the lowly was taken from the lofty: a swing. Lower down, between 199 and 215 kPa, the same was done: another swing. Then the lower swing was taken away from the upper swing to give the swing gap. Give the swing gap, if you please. 127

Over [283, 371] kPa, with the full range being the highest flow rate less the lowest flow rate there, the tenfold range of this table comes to 1370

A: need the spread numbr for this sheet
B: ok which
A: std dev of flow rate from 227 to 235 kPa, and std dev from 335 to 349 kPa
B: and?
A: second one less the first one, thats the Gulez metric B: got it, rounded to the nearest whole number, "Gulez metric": -2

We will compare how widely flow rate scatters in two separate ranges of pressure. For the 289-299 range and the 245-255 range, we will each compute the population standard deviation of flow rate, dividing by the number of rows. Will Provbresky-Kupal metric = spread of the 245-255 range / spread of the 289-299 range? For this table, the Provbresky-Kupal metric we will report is 1.1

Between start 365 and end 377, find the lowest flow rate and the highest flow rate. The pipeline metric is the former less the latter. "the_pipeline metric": -13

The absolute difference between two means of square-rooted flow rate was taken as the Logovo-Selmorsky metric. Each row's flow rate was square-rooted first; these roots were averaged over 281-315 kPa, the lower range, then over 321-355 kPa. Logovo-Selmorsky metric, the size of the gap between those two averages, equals 1.1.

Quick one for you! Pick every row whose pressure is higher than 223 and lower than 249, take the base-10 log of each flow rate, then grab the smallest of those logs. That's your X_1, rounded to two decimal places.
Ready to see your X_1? 2.50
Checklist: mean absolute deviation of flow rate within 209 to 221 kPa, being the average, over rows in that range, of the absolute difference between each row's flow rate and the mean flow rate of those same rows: 3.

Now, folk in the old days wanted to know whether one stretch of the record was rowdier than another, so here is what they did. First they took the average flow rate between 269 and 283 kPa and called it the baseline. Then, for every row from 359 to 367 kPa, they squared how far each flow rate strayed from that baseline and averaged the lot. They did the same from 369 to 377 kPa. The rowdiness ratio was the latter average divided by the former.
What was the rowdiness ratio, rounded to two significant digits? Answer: 1.4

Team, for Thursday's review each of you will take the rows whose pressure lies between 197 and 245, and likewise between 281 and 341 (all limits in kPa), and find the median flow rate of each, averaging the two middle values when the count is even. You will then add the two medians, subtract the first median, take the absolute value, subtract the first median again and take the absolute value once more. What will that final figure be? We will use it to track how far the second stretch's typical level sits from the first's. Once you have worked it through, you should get 56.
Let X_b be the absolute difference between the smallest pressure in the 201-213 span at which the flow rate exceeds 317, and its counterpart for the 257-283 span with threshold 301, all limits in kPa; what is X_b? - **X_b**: 56 kPa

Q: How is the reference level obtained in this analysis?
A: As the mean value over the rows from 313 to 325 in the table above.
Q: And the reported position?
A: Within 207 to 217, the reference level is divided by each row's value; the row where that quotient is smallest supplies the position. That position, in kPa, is 216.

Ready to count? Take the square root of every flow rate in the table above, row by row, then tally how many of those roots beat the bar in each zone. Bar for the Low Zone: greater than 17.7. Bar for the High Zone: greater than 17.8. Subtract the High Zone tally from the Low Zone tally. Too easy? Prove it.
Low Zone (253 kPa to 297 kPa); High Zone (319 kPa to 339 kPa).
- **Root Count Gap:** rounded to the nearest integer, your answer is 10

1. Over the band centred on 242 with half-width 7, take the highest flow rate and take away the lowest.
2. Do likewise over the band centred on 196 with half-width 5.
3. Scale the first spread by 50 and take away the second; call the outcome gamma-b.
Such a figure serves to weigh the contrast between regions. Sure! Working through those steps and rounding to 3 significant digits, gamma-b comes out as 715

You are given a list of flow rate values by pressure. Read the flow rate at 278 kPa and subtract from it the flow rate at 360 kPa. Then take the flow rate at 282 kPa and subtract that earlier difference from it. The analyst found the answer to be 311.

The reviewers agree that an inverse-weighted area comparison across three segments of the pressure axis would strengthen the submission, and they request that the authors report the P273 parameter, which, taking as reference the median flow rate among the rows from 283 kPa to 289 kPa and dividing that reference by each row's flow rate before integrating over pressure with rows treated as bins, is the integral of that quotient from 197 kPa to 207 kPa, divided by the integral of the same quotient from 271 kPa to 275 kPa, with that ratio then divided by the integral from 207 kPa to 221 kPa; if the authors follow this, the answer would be 0.181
